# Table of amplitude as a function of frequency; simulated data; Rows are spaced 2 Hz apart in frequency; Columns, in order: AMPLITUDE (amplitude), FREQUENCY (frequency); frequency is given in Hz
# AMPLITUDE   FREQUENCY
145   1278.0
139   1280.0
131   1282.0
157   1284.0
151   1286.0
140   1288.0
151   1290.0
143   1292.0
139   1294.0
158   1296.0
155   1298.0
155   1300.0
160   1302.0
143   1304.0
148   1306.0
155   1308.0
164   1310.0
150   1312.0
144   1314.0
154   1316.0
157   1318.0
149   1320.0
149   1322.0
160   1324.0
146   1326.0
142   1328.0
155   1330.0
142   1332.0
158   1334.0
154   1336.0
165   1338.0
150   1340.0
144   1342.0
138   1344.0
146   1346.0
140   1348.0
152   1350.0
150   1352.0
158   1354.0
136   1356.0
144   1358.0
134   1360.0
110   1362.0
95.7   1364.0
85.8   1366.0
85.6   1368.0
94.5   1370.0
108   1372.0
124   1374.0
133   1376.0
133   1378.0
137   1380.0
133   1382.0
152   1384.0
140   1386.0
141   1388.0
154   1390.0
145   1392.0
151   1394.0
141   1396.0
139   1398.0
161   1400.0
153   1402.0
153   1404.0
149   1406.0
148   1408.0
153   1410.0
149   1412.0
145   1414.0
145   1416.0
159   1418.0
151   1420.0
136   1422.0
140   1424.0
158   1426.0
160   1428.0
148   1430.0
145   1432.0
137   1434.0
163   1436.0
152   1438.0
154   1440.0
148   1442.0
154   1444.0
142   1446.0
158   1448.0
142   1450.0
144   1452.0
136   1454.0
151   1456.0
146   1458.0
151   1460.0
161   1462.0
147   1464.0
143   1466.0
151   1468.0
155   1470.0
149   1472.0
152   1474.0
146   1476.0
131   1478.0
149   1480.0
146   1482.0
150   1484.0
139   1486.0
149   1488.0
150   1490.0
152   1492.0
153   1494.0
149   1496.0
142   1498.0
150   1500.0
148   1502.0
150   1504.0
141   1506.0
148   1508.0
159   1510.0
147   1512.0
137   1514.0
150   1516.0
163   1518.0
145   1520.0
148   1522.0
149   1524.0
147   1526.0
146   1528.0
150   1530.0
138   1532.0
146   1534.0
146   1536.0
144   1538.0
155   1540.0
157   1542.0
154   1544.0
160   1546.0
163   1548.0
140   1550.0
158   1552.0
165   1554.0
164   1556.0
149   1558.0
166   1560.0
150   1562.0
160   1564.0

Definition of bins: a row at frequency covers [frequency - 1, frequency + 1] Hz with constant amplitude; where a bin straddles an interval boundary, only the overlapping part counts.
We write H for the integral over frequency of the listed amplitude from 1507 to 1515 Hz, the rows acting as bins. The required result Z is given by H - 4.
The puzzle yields 1178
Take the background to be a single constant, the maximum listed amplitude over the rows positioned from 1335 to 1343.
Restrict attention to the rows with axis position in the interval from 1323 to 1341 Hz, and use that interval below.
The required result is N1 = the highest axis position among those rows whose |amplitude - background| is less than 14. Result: 1338.0 Hz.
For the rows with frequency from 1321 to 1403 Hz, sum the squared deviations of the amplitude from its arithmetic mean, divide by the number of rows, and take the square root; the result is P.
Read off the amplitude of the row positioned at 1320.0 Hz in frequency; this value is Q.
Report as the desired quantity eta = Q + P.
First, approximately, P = 20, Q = 149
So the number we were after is 169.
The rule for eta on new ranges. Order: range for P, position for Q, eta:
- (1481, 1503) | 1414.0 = 149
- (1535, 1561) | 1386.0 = 148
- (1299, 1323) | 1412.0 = 155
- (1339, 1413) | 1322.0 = 169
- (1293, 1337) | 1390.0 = 161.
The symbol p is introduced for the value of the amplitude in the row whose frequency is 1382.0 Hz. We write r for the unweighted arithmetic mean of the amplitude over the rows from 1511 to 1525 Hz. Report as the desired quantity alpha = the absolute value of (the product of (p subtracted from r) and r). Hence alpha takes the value 2290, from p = 133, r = 148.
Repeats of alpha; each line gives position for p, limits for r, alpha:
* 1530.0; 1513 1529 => 278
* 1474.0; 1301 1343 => 22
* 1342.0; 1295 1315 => 1409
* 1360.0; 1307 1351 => 2506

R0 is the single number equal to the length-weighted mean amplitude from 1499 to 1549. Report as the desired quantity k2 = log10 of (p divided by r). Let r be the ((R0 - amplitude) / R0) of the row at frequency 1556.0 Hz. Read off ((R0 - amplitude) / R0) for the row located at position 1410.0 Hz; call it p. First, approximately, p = -0.022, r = -0.10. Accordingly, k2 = -0.63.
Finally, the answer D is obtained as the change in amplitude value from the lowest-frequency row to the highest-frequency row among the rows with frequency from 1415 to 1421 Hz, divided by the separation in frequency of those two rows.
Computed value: 1.5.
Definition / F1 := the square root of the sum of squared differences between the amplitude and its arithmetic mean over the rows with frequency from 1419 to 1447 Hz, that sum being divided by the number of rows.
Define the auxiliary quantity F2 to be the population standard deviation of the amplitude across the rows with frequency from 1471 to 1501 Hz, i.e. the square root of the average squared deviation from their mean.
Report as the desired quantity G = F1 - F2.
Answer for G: 2.5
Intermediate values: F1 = 8.1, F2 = 5.6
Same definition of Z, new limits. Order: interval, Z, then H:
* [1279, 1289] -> 1432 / 1436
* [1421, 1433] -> 1770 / 1774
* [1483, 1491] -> 1172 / 1176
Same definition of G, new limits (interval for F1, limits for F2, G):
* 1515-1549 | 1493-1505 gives 3.5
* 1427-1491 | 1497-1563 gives -0.8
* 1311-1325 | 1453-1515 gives -1.2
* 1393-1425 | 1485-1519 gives 0.4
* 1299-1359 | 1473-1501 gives 1.7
